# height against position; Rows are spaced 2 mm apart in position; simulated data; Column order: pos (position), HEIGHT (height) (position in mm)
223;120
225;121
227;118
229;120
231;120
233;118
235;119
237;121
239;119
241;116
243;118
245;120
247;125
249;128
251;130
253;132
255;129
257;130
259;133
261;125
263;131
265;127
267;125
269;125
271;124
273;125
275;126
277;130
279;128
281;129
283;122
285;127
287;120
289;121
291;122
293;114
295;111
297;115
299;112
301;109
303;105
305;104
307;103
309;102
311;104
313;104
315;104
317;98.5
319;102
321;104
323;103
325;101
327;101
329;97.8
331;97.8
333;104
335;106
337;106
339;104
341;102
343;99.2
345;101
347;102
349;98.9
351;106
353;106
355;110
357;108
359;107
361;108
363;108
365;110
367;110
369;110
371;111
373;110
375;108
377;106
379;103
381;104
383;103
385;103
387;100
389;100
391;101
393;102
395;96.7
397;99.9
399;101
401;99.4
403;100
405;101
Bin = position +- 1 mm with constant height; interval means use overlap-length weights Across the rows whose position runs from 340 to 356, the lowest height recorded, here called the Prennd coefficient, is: 98.9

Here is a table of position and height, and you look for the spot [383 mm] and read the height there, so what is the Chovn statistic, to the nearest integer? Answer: 103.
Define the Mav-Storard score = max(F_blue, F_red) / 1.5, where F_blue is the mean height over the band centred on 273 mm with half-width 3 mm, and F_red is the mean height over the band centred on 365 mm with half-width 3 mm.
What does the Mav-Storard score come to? 83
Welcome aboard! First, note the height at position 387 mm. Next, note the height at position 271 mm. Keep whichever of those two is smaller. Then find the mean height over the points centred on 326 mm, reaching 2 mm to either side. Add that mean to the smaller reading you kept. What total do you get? 201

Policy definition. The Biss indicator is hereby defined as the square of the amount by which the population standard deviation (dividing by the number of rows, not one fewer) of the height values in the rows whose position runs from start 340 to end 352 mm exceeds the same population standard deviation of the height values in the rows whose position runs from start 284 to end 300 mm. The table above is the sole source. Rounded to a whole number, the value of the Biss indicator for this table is 8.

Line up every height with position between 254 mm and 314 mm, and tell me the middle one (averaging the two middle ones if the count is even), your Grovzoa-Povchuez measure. 123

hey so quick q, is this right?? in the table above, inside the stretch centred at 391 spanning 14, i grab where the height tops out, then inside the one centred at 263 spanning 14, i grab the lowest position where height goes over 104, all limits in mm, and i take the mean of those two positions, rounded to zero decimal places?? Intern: 321 mm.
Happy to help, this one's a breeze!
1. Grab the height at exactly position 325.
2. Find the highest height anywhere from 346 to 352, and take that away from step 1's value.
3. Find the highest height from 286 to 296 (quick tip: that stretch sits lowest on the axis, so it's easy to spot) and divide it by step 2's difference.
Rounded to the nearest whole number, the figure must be -24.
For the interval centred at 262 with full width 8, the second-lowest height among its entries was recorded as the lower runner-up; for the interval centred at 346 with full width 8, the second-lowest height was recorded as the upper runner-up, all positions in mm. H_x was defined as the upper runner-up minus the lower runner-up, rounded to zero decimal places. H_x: -28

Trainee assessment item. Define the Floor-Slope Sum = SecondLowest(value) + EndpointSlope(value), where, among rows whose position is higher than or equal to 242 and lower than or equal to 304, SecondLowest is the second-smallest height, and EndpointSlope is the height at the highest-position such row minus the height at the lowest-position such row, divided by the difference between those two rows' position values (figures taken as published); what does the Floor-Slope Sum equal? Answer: 109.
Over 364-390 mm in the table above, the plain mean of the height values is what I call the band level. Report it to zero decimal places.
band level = 106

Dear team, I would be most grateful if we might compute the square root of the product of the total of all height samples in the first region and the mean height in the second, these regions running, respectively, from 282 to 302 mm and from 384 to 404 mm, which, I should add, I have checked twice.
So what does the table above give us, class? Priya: 343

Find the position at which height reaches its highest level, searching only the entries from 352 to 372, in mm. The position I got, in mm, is 371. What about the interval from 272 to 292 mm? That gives 277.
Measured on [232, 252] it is 251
